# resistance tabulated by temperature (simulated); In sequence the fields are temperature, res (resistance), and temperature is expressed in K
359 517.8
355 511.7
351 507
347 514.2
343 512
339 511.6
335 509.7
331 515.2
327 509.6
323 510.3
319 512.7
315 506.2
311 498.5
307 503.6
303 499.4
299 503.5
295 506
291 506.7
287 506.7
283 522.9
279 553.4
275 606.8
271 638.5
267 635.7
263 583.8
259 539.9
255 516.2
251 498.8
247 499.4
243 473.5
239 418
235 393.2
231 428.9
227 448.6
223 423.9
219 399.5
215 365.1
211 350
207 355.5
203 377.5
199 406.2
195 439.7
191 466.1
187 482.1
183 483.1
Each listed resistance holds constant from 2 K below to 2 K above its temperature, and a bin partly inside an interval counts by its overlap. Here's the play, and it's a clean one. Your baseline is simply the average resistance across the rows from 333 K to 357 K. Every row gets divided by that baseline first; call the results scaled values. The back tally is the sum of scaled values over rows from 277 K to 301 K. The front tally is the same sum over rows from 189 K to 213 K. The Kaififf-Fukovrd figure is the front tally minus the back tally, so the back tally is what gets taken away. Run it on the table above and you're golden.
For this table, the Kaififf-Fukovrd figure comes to -1.4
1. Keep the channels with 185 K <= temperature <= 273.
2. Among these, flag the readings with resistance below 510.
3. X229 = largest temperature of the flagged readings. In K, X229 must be 251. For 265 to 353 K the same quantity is 351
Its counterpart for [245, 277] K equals 251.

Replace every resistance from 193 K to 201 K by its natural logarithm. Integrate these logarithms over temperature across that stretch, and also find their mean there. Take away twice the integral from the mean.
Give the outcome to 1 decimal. -90.7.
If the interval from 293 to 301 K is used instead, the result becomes -93.4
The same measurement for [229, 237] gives -90.3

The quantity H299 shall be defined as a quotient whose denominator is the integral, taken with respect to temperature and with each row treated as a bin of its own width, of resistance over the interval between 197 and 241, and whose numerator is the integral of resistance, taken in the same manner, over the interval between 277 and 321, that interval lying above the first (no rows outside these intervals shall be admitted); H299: 1.29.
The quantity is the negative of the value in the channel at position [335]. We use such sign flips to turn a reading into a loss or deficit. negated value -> -510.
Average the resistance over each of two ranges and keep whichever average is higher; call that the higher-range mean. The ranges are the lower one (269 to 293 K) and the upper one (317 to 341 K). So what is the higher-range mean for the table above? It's 556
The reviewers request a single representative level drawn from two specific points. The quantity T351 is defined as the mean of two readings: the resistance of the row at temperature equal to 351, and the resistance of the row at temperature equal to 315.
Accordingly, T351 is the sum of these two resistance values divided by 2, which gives 507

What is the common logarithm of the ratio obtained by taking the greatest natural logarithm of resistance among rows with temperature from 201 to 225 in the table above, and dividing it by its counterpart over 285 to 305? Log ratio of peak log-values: -0.013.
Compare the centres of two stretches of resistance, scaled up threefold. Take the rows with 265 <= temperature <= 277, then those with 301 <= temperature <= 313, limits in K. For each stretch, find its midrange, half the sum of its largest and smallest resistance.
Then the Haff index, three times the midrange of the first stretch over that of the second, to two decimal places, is 3.73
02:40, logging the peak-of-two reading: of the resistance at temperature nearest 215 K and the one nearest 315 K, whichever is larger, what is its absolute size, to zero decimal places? 506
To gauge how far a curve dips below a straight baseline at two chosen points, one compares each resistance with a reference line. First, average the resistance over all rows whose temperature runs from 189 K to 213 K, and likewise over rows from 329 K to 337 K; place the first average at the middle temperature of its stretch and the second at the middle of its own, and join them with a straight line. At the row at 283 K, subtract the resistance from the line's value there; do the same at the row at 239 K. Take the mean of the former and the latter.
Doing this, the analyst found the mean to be -20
